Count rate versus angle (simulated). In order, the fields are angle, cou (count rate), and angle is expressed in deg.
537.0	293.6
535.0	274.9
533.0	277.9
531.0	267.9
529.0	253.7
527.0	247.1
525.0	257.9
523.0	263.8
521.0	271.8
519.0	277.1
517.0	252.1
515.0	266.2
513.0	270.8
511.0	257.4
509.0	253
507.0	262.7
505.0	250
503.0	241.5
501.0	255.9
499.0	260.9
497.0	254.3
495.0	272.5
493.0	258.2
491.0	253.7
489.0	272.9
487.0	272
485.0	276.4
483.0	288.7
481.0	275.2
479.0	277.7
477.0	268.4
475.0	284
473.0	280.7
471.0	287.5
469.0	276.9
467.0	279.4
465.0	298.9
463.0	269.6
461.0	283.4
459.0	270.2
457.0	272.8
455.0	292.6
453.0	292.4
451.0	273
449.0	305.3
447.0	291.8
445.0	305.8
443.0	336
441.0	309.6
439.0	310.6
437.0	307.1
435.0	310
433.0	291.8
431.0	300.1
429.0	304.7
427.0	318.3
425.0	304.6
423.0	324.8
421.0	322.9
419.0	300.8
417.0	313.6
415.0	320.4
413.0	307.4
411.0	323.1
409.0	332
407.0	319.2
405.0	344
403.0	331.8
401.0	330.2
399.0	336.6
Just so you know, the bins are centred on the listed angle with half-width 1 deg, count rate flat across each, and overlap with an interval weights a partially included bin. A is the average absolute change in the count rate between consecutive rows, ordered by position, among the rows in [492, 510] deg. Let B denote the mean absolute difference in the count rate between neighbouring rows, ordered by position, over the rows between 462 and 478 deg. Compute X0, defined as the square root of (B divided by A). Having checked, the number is 1.06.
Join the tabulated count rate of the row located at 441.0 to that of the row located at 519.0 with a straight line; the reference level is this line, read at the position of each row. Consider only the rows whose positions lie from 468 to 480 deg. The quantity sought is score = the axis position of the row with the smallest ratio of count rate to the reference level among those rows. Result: 477.0 deg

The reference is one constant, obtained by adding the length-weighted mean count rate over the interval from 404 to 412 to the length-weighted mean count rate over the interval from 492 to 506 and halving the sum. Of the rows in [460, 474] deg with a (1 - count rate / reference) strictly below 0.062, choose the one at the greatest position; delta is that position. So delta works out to 473.0 deg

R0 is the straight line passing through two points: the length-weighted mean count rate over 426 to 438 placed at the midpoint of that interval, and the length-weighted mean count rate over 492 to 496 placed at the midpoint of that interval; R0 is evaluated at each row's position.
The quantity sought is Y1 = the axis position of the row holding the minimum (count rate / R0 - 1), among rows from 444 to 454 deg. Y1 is 451.0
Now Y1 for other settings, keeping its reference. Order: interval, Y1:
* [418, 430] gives 419.0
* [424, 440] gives 433.0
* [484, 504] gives 503.0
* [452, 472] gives 459.0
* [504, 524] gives 505.0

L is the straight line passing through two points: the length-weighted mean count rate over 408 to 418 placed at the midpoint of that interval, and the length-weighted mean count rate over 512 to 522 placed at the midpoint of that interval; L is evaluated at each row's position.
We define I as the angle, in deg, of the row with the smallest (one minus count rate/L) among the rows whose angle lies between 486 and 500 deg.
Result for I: 495.0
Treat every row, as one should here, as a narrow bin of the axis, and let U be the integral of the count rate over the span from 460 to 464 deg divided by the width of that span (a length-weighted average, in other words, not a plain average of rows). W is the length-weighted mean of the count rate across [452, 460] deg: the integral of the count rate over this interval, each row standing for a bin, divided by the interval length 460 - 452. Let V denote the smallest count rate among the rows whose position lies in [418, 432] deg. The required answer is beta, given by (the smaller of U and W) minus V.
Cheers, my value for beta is -24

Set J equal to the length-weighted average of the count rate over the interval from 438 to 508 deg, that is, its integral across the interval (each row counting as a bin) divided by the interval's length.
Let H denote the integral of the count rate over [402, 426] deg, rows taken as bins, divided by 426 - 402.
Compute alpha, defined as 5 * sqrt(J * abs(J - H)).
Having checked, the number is 538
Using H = 320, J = 279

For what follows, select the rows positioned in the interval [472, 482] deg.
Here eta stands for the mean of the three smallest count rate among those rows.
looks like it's 274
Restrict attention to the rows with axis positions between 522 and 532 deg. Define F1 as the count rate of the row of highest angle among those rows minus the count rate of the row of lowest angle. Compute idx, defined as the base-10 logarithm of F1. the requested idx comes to 0.6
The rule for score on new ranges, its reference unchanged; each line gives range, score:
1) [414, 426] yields 419.0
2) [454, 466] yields 459.0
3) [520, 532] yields 527.0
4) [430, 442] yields 433.0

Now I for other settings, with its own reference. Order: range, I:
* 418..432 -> 423.0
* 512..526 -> 519.0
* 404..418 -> 405.0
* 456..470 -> 465.0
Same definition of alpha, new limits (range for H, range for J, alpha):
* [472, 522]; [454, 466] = 326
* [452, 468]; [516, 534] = 355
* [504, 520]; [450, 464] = 354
